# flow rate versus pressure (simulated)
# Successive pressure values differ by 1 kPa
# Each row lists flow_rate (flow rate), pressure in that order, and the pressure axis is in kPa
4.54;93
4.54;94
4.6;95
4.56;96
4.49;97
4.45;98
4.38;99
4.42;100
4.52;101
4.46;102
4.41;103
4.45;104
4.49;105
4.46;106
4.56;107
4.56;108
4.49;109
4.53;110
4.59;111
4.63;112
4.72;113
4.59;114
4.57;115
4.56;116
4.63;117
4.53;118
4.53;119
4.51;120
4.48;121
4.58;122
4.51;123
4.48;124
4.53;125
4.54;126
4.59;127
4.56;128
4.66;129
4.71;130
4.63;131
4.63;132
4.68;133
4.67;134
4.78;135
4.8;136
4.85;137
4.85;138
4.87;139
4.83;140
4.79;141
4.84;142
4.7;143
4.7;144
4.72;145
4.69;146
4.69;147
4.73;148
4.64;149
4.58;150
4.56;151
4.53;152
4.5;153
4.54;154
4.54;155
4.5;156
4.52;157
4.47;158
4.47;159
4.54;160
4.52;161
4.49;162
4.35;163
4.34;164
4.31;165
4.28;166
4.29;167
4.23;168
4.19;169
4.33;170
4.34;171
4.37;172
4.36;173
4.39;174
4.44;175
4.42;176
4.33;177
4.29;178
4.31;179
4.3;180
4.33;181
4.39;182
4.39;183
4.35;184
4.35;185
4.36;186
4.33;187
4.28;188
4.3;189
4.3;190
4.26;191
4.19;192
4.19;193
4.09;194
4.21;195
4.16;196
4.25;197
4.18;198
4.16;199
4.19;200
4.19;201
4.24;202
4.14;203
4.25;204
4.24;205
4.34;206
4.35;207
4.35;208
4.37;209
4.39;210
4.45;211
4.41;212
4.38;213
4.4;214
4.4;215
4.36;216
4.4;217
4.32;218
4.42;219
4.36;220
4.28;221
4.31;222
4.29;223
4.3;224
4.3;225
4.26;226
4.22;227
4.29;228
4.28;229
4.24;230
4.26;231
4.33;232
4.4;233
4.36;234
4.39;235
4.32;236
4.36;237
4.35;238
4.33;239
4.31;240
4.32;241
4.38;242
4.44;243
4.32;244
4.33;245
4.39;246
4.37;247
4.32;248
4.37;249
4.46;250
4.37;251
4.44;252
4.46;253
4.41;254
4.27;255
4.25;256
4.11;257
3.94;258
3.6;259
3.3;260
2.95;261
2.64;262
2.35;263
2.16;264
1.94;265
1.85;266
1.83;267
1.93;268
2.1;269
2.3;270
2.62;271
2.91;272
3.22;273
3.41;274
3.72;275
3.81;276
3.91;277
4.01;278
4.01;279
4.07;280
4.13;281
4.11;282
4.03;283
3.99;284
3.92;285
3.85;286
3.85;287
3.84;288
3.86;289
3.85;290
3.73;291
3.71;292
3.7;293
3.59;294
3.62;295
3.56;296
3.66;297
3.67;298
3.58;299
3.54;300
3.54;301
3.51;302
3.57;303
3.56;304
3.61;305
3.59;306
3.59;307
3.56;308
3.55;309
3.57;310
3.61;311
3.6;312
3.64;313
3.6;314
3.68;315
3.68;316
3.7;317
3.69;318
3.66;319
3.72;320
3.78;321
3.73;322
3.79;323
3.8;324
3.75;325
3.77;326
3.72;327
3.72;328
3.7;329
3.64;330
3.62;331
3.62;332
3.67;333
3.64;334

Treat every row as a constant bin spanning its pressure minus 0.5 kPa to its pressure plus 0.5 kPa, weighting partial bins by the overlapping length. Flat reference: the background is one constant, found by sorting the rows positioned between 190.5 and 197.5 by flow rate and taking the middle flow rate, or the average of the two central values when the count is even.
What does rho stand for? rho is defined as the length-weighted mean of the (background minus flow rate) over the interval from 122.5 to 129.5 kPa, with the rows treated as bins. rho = -0.4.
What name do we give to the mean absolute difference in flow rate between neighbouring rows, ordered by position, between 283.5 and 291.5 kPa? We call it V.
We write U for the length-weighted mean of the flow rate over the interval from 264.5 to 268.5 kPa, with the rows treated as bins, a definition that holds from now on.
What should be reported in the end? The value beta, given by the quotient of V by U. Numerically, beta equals 0.023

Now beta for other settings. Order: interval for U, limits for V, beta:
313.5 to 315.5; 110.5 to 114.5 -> 0.024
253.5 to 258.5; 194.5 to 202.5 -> 0.011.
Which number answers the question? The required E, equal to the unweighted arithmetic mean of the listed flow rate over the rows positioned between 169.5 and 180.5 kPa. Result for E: 4.4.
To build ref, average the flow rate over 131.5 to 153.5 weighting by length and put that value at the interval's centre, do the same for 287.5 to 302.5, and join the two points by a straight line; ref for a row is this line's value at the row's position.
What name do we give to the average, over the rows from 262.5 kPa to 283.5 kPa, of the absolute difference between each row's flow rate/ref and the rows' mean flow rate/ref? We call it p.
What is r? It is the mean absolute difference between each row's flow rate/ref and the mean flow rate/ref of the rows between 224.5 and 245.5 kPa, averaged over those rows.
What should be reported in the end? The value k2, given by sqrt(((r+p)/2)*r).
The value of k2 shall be 0.047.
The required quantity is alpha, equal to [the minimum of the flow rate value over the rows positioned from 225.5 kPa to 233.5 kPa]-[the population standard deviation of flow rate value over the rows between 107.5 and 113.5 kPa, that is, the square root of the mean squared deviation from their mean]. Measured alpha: 4.1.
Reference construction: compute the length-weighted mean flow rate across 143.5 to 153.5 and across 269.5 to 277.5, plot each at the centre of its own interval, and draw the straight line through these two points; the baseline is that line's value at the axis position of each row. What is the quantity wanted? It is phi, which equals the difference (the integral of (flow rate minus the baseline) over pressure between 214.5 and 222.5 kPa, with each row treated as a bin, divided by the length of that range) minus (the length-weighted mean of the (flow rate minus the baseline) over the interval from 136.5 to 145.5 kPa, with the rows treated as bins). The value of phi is 0.4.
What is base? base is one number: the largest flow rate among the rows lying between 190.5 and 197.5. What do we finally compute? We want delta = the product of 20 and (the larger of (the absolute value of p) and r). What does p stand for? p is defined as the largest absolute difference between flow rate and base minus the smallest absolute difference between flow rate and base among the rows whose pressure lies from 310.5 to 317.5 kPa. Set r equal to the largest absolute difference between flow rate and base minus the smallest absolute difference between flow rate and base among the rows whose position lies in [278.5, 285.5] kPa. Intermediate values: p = 0.10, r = 0.21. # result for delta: 4.2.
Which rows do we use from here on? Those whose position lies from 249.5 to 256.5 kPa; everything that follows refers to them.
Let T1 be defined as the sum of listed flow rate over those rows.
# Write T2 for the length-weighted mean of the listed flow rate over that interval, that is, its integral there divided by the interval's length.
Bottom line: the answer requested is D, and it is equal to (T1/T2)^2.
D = 49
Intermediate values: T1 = 31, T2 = 4.4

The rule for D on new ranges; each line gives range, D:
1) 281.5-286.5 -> 25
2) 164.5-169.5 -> 25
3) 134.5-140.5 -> 36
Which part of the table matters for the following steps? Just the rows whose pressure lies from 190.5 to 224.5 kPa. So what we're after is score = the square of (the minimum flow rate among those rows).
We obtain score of 16.7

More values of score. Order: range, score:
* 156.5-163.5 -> 18.9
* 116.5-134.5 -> 20.1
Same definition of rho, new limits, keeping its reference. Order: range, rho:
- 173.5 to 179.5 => -0.2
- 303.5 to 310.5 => 0.6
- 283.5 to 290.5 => 0.3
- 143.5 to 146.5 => -0.5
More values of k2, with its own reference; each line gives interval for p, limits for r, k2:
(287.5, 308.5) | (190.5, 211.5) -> 0.022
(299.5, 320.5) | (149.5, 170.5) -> 0.018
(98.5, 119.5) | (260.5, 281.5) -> 0.149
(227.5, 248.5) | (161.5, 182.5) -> 0.014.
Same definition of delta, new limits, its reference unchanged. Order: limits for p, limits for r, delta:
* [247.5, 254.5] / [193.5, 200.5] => 3.2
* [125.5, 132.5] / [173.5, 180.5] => 3.4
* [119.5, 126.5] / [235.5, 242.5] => 2.0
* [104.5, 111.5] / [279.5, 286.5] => 5.6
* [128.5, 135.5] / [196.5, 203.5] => 3.0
